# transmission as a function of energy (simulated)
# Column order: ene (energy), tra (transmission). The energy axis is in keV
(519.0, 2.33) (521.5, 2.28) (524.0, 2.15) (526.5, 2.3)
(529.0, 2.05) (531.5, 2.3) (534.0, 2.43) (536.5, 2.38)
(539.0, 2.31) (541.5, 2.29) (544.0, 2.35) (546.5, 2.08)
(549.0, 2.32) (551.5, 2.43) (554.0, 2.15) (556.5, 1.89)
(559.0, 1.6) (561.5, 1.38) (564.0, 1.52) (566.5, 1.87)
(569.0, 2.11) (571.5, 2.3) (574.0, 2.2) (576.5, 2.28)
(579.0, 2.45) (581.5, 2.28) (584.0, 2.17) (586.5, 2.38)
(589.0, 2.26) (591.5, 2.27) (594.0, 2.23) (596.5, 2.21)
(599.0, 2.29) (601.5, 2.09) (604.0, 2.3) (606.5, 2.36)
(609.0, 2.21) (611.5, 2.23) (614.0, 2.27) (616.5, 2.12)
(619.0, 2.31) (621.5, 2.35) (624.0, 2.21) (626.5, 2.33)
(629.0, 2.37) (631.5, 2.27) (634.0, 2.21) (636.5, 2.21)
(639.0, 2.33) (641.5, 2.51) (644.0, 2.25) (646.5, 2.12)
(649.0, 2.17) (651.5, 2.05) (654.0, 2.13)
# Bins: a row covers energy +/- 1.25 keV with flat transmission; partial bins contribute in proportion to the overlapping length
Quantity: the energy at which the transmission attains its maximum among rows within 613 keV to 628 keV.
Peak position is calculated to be 621.5 keV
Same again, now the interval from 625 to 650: 641.5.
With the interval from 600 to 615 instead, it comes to 606.5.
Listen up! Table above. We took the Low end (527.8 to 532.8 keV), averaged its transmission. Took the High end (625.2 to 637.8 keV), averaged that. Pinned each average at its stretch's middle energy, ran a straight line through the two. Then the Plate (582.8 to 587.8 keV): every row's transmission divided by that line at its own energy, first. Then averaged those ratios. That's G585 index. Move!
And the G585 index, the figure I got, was 1.02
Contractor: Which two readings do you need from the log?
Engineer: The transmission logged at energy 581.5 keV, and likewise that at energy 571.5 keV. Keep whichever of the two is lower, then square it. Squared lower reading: 5.20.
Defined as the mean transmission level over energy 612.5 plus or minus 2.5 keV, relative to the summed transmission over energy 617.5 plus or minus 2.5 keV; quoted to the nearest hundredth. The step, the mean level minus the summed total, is -2.18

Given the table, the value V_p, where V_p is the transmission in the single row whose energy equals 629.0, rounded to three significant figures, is 2.37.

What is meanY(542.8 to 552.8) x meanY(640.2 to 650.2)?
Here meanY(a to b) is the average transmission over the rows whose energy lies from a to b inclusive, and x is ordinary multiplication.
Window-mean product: 5.2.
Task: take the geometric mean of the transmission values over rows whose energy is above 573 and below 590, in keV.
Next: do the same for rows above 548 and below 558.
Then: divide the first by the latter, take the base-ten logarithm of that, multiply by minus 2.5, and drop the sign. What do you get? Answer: 0.05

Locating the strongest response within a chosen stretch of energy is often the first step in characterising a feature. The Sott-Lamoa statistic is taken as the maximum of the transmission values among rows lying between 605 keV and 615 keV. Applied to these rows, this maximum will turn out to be 2.36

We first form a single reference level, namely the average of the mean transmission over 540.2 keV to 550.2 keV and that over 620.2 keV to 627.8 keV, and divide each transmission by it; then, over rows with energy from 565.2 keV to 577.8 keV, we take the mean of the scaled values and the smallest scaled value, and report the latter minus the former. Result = -0.12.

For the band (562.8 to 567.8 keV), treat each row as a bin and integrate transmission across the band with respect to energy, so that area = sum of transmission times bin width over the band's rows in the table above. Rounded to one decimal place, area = 8.5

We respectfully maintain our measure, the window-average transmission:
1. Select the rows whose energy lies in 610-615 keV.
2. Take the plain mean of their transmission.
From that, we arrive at 2.25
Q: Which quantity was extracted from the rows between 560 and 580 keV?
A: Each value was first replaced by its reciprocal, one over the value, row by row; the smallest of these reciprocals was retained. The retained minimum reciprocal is 0.408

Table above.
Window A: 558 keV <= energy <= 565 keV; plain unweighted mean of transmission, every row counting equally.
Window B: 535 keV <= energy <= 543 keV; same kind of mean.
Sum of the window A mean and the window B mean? 3.83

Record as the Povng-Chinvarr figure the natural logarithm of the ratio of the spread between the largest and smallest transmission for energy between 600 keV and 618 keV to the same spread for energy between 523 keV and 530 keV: 0.1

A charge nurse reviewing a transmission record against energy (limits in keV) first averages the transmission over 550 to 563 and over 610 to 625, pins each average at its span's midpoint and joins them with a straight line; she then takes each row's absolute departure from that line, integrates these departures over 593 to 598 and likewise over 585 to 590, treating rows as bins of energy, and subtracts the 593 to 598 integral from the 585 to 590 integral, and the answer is 0.7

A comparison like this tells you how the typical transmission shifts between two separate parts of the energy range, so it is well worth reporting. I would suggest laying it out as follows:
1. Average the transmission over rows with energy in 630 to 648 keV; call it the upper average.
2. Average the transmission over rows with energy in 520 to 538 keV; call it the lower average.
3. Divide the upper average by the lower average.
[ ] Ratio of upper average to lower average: 1.00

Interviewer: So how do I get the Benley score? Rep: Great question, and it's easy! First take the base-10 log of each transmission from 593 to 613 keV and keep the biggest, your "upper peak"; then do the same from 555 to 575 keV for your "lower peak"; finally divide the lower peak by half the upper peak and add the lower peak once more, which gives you 2.30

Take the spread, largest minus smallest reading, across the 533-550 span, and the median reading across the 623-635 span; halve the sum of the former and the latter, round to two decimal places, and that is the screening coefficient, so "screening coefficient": 1.31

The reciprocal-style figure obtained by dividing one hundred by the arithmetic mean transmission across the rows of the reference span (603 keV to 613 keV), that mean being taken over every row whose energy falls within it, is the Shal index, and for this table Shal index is 44.0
